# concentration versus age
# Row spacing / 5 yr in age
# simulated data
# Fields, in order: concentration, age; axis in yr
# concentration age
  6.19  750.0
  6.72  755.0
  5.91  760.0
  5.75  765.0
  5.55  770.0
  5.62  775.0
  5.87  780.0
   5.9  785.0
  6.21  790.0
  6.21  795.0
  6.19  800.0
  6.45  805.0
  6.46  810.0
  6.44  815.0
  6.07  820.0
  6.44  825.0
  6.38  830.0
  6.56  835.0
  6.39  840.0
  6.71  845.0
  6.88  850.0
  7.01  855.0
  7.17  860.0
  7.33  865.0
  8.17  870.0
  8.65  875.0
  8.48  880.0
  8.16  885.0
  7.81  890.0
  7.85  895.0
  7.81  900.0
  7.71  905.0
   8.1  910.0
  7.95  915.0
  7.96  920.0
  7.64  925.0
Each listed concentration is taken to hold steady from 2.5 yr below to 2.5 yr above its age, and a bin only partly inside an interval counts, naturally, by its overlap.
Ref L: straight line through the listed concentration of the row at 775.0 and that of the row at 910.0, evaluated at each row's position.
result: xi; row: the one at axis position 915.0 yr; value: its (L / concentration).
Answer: 1.030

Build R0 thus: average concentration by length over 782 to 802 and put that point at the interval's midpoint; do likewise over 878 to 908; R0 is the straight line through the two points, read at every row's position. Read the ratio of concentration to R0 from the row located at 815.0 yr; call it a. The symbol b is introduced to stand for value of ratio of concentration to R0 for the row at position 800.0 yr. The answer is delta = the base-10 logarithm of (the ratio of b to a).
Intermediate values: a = 0.98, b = 0.99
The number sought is 0.001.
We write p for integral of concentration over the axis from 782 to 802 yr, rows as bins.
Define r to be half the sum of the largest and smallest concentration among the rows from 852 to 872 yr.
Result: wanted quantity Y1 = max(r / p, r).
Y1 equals 7.59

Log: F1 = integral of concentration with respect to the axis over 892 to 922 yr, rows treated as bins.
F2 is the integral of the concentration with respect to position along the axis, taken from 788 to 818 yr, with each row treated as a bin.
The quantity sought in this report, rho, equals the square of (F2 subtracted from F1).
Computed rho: 2218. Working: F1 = 236.8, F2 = 190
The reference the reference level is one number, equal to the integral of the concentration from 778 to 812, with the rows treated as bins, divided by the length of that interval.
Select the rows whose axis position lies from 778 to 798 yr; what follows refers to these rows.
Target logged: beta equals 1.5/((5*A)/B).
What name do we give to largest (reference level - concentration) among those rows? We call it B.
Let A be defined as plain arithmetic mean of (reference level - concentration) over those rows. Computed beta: 0.69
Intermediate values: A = 0.1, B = 0.31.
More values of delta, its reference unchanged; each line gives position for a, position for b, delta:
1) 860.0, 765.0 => 0.021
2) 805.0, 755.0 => 0.085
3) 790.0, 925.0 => -0.058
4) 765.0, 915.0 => -0.032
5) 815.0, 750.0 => 0.070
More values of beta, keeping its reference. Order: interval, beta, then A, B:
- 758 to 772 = 0.42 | 0.4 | 0.63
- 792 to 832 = -0.24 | -0.1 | 0.11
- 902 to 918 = 0.26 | -1.7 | -1.53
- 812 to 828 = -0.26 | -0.1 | 0.11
